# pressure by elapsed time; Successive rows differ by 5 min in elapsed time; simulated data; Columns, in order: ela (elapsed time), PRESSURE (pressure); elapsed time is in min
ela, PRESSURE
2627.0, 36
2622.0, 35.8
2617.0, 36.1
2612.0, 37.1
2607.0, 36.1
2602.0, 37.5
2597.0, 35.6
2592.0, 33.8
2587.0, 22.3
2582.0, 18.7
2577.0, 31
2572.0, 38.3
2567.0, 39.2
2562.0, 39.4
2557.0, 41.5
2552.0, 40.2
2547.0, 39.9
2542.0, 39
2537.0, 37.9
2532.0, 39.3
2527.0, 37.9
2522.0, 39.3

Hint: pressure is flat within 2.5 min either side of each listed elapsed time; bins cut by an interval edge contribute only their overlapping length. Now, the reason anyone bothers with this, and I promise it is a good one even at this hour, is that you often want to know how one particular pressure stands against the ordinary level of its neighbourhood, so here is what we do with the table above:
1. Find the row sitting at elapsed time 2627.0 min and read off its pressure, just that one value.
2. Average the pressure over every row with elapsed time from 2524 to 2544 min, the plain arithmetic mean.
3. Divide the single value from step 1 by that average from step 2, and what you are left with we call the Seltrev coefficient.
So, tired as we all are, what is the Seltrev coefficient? 0.93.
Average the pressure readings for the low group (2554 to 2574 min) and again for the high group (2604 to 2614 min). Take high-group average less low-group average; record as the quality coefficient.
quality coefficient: -3.0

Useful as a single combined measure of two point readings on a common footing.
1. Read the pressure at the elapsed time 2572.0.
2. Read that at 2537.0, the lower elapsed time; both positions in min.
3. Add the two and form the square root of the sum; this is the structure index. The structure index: 8.7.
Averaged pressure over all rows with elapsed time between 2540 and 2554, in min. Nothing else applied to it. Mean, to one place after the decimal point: 39.7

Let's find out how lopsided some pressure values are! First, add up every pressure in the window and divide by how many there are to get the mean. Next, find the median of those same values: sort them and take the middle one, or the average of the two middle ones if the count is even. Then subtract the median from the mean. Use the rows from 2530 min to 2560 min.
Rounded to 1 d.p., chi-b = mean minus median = 0.0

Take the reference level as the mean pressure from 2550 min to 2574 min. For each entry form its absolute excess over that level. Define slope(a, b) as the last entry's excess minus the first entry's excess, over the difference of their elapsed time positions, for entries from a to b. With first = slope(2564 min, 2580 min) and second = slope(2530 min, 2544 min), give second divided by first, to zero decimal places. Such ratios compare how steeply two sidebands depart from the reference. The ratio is 0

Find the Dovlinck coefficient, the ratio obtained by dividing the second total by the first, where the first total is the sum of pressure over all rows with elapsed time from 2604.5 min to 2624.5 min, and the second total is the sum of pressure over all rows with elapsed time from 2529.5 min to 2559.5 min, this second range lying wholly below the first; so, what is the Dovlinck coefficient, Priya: 1.6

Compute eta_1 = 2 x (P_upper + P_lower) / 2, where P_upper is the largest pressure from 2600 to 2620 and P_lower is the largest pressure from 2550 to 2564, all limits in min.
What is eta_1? 79.0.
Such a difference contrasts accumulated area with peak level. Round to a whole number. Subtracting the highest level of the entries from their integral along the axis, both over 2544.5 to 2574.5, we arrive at 1151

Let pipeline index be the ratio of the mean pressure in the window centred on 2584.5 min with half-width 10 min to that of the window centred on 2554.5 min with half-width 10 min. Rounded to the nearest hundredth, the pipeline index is 0.66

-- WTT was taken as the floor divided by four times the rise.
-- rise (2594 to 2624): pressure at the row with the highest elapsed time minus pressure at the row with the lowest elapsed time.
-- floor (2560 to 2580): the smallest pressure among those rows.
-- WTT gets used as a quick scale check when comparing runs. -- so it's 39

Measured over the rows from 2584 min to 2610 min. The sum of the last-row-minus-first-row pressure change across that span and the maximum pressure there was 51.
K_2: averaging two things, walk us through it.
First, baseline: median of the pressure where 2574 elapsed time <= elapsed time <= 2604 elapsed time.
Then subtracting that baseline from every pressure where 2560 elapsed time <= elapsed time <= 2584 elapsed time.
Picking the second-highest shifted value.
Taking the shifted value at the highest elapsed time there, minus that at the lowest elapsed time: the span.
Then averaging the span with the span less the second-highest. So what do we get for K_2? -24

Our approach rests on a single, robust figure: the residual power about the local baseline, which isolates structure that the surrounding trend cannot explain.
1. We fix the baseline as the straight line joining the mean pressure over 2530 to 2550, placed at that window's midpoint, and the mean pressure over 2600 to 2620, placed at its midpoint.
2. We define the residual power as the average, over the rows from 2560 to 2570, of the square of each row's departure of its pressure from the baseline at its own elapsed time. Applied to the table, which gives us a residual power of 1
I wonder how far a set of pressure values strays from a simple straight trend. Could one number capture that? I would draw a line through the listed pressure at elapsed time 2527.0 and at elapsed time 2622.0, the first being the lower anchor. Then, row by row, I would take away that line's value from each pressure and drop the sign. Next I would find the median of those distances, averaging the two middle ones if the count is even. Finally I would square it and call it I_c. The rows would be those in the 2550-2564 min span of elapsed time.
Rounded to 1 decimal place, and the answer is 8.1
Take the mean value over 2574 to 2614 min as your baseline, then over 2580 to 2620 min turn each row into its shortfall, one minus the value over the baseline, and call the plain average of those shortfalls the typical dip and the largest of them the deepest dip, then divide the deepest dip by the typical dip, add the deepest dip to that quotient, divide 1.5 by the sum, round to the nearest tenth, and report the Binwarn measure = -0.1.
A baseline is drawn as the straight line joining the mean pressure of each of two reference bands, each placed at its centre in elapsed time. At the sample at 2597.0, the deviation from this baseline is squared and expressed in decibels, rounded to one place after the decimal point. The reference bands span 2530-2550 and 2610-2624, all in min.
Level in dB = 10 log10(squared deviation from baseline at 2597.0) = 3.1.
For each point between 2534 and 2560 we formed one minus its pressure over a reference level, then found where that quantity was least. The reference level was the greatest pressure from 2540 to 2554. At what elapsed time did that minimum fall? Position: 2557.0 min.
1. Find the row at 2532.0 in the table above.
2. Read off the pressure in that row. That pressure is 39.3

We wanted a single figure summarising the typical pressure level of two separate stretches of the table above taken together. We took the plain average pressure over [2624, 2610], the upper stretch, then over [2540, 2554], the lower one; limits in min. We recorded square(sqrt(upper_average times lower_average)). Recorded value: 1442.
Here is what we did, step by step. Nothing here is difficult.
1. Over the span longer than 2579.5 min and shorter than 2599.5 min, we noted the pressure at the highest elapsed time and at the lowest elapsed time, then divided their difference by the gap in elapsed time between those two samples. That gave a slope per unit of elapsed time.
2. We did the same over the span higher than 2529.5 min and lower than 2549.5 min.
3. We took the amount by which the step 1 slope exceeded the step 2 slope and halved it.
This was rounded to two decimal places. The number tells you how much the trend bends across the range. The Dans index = 0.54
